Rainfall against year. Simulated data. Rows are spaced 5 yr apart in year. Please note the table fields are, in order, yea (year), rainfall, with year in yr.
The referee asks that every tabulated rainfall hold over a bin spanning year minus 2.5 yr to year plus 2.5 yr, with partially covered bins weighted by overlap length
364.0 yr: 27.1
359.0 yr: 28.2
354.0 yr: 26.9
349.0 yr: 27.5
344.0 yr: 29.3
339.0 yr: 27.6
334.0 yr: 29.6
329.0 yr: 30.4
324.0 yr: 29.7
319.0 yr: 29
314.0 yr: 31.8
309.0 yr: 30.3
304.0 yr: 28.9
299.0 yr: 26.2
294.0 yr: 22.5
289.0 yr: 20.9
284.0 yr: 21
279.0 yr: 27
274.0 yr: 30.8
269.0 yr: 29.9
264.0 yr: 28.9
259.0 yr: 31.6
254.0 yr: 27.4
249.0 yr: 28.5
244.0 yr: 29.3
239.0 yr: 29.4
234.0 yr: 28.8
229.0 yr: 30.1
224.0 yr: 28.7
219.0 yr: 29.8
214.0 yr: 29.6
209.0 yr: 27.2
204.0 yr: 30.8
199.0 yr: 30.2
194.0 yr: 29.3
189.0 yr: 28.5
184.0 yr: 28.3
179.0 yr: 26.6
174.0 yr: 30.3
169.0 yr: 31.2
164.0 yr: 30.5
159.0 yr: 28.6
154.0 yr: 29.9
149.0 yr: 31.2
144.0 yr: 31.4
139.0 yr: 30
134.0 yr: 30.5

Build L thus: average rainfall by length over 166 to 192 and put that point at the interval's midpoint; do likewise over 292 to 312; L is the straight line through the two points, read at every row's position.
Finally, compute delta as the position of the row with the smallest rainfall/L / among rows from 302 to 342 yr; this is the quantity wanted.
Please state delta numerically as 339.0 yr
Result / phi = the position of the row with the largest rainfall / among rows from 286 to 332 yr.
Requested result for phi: 314.0 yr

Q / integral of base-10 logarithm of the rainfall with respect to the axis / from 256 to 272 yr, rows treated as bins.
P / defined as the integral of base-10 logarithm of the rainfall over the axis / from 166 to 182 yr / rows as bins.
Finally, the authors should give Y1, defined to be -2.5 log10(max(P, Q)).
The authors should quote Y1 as -3.43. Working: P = 23.5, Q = 23.6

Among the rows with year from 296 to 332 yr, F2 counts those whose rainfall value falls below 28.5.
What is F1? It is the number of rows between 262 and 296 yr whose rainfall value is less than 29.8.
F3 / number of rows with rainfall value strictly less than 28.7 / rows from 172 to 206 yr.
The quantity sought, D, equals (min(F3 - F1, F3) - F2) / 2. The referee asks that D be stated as -1.50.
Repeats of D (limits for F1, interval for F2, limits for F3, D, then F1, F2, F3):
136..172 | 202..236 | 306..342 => -0.50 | 1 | 1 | 1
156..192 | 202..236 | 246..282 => -1.00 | 4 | 1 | 3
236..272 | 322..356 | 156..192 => -2.00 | 5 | 3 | 4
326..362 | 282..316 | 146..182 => -4.00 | 6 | 4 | 2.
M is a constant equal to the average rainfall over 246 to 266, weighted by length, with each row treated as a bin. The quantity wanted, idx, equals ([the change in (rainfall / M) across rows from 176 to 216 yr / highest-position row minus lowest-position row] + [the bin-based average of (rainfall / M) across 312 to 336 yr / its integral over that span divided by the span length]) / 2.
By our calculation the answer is 0.568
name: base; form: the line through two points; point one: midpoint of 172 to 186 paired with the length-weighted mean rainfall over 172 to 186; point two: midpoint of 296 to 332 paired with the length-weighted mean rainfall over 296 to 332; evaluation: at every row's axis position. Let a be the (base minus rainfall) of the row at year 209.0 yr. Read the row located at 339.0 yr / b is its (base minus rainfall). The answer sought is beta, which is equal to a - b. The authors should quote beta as -0.6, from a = 1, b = 2.0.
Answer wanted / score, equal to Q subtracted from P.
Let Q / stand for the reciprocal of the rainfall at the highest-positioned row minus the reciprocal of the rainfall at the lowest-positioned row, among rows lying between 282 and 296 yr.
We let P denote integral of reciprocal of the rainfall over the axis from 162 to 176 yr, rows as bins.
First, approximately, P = 0.46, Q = -0.003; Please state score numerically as 0.459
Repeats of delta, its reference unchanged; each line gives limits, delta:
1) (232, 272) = 254.0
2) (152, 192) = 179.0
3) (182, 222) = 209.0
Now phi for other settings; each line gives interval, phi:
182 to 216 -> 204.0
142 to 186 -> 144.0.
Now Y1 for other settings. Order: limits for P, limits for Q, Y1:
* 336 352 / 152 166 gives -3.41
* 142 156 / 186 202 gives -3.43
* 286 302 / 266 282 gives -3.42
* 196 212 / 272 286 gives -3.43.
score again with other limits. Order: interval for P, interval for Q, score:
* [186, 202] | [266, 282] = 0.542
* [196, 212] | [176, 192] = 0.548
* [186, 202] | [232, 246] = 0.546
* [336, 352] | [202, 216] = 0.568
